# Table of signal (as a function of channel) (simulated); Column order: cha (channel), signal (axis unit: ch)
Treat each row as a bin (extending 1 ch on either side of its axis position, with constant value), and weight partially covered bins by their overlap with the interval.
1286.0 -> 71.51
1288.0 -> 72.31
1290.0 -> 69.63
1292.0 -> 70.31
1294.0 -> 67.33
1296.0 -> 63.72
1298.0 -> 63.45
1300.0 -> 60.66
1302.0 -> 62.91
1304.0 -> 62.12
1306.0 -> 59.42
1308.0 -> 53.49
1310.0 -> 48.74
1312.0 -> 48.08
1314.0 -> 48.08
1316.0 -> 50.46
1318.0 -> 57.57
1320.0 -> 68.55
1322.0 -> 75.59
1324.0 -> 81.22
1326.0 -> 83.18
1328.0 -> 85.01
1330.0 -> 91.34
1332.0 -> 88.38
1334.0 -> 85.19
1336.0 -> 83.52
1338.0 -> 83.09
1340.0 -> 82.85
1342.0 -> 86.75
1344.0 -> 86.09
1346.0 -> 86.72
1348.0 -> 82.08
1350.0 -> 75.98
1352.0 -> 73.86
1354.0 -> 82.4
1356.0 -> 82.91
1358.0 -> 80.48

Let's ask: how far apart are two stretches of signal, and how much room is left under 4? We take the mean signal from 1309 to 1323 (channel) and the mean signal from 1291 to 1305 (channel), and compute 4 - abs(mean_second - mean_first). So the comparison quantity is -4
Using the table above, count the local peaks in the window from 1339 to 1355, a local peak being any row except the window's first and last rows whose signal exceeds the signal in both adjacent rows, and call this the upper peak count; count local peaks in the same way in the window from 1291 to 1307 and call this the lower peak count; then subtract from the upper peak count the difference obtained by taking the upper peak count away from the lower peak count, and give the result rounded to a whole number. 3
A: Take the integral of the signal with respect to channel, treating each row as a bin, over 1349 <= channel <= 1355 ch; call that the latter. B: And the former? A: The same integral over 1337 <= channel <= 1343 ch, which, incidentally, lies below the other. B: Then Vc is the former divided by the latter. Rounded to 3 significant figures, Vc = 1.09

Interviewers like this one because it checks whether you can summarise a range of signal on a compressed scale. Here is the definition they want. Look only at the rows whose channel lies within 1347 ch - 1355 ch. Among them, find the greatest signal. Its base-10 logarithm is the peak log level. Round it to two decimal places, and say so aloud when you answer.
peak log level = 1.92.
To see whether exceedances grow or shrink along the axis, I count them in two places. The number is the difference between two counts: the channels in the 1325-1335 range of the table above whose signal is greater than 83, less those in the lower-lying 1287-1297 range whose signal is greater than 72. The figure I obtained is 4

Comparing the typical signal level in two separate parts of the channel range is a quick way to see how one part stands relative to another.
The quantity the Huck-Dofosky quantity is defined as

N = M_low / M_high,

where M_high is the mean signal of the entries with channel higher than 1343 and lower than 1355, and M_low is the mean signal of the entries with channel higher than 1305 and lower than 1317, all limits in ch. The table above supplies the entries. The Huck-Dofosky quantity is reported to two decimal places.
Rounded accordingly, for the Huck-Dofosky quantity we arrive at 0.63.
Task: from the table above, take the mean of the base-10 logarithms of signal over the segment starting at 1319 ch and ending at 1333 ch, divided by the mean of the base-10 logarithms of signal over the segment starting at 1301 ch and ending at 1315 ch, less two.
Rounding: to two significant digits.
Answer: -0.90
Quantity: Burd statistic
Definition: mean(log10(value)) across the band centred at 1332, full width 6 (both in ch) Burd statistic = 1.95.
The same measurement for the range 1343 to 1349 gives 1.93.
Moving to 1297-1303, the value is 1.79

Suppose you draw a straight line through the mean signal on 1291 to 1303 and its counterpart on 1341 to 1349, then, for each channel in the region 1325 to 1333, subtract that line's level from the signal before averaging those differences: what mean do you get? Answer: 8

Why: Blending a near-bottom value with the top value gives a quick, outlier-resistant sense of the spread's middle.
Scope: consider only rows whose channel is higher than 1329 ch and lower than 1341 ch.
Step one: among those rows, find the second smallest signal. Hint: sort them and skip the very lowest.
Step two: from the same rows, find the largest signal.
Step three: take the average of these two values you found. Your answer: 87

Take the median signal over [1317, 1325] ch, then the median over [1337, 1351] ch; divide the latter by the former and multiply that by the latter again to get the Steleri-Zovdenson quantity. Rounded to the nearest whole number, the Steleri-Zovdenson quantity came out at 96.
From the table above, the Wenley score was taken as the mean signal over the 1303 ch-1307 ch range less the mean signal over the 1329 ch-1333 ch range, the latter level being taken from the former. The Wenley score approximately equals -29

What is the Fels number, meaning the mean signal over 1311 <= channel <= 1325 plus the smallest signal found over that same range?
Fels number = 109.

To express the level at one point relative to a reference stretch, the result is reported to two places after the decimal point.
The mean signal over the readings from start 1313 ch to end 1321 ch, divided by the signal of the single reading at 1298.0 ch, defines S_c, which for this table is 0.89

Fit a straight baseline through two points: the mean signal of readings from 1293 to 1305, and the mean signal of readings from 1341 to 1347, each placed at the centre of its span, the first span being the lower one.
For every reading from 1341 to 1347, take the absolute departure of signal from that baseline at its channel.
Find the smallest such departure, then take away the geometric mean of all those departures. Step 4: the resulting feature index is 0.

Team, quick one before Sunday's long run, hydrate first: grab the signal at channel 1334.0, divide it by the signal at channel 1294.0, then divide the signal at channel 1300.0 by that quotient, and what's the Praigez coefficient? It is 48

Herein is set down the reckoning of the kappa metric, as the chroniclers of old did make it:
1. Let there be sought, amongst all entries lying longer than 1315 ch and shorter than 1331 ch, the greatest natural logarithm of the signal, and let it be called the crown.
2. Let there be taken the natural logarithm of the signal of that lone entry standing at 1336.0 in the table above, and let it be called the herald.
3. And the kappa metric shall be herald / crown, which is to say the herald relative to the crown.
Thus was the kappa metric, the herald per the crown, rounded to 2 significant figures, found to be 0.98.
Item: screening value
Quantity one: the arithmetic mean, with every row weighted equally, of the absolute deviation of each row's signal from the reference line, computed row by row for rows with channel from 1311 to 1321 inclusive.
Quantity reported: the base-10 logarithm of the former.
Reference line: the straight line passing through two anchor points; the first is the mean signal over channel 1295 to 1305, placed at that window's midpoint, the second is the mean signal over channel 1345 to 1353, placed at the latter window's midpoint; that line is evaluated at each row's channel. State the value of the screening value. 1.13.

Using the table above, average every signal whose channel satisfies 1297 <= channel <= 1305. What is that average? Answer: 62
